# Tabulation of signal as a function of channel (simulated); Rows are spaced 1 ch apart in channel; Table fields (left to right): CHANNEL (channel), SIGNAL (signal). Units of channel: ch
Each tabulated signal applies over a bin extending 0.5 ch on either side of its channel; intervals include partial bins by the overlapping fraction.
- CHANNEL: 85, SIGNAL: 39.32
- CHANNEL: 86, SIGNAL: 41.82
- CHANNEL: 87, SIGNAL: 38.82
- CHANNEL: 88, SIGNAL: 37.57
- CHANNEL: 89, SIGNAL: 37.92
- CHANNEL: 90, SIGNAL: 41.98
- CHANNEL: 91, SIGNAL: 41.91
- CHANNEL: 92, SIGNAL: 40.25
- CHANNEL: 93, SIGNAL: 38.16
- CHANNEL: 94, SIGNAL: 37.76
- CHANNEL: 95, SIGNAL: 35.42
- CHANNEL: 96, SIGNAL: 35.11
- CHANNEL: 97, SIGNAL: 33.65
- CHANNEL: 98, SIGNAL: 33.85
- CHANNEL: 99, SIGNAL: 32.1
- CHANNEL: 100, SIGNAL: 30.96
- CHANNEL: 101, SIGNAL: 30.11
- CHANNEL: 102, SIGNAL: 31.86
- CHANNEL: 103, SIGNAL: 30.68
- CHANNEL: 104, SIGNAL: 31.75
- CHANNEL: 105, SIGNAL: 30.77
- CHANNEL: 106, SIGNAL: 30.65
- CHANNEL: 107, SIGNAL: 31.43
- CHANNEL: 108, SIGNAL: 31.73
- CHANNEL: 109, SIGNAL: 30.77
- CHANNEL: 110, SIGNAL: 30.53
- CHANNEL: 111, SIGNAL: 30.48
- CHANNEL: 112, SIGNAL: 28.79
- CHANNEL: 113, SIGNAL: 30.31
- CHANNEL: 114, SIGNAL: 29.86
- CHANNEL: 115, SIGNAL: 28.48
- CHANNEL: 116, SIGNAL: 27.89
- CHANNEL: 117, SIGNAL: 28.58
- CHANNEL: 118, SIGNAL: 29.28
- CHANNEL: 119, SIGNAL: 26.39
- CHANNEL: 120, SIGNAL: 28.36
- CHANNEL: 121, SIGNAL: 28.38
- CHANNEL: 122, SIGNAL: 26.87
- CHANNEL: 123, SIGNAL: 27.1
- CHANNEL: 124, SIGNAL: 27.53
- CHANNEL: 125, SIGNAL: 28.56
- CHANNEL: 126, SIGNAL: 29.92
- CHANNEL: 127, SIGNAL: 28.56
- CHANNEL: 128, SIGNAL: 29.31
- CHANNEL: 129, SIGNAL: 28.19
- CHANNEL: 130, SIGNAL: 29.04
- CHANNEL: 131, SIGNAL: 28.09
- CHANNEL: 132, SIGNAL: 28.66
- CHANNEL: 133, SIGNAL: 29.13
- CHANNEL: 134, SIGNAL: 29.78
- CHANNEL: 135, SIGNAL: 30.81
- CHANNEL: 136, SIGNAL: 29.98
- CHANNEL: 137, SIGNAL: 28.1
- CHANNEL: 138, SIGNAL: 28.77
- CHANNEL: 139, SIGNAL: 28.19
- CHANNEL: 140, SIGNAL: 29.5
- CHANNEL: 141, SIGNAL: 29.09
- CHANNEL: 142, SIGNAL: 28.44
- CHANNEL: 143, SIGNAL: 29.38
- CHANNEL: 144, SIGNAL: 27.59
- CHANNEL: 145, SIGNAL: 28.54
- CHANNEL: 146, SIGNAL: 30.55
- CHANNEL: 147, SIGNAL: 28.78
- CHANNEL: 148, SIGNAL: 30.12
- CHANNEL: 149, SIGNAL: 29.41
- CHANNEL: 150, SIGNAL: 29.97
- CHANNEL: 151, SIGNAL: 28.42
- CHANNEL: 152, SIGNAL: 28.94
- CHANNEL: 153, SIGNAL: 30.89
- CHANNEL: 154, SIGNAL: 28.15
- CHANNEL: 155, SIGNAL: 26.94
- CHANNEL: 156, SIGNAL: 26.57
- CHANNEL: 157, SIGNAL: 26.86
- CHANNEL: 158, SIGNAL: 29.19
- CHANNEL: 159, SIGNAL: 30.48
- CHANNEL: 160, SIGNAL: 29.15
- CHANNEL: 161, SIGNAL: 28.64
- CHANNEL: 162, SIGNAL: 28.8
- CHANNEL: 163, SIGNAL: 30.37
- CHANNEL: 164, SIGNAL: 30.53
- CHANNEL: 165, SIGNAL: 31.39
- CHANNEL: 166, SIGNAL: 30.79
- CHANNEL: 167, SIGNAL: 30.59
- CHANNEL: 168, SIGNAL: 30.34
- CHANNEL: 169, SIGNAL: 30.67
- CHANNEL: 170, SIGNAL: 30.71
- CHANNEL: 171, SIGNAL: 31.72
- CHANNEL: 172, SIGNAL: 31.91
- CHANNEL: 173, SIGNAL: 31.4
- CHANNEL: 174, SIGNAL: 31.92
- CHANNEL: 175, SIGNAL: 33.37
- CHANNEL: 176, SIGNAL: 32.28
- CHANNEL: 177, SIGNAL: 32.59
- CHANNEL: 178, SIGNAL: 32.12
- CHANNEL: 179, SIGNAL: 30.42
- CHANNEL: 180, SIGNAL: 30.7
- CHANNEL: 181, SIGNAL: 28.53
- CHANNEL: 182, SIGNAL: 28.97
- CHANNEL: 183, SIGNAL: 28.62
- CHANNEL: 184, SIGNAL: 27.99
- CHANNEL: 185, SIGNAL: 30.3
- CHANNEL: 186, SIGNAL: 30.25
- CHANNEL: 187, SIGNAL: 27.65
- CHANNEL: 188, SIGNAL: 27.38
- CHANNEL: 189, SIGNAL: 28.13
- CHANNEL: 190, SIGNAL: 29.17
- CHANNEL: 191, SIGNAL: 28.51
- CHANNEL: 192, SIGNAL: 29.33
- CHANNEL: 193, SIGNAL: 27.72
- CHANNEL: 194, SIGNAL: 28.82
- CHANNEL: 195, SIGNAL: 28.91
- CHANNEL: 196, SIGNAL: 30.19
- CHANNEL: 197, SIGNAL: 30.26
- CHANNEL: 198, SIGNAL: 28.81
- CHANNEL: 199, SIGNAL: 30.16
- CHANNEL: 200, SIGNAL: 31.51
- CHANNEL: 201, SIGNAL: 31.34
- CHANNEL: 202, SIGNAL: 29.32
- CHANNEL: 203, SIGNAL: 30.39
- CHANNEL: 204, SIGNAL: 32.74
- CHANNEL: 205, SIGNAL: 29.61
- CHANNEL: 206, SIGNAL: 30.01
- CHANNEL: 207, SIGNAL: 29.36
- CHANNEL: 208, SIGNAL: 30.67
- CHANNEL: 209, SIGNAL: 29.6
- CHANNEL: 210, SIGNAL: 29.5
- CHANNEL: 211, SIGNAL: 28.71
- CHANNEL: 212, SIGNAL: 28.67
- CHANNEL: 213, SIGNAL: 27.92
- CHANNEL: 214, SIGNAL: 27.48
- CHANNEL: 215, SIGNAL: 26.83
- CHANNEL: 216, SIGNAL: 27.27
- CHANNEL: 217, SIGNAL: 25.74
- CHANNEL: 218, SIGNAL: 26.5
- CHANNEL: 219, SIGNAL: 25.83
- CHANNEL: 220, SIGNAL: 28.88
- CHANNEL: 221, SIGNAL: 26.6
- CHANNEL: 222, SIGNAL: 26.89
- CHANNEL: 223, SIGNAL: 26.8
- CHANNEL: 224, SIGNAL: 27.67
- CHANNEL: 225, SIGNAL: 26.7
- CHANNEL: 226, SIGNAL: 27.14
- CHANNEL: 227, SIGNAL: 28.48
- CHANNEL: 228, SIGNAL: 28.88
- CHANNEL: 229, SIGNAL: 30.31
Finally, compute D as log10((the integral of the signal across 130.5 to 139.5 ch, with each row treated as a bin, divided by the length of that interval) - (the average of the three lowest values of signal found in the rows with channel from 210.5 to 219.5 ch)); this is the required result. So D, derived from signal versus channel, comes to 0.48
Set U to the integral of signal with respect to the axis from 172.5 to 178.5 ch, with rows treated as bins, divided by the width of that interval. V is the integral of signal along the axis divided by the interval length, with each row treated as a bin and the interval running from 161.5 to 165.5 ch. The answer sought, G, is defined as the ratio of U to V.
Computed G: 1.07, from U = 32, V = 30.3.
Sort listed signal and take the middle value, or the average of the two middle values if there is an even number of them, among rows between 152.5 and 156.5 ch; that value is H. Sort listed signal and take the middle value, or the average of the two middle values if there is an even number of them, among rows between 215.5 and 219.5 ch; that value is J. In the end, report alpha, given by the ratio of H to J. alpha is 1.05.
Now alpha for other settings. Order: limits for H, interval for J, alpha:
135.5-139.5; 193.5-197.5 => 0.96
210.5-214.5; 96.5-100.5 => 0.86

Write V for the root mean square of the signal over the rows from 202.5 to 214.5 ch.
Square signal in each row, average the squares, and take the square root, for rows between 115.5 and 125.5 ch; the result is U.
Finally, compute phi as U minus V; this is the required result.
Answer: -1.7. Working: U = 27.9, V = 29.6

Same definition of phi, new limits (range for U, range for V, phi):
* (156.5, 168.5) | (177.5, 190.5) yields 0.5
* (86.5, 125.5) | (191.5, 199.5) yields 3.1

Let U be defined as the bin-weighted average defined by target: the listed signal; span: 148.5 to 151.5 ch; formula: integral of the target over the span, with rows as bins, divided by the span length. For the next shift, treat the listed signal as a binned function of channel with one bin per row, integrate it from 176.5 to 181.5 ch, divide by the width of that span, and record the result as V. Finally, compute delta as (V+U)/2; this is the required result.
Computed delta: 30.1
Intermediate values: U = 29.3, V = 30.9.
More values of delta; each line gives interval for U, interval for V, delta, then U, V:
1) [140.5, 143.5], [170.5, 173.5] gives 30.3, 29.0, 31.7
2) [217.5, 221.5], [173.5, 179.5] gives 29.5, 27.0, 32.1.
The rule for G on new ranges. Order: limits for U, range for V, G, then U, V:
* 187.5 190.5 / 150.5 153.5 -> 0.96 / 28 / 29.4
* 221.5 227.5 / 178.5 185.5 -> 0.93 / 27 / 29.4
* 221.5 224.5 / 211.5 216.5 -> 0.98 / 27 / 27.6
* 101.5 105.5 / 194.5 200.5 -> 1.04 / 31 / 30.0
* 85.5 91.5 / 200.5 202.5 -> 1.32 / 40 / 30.3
